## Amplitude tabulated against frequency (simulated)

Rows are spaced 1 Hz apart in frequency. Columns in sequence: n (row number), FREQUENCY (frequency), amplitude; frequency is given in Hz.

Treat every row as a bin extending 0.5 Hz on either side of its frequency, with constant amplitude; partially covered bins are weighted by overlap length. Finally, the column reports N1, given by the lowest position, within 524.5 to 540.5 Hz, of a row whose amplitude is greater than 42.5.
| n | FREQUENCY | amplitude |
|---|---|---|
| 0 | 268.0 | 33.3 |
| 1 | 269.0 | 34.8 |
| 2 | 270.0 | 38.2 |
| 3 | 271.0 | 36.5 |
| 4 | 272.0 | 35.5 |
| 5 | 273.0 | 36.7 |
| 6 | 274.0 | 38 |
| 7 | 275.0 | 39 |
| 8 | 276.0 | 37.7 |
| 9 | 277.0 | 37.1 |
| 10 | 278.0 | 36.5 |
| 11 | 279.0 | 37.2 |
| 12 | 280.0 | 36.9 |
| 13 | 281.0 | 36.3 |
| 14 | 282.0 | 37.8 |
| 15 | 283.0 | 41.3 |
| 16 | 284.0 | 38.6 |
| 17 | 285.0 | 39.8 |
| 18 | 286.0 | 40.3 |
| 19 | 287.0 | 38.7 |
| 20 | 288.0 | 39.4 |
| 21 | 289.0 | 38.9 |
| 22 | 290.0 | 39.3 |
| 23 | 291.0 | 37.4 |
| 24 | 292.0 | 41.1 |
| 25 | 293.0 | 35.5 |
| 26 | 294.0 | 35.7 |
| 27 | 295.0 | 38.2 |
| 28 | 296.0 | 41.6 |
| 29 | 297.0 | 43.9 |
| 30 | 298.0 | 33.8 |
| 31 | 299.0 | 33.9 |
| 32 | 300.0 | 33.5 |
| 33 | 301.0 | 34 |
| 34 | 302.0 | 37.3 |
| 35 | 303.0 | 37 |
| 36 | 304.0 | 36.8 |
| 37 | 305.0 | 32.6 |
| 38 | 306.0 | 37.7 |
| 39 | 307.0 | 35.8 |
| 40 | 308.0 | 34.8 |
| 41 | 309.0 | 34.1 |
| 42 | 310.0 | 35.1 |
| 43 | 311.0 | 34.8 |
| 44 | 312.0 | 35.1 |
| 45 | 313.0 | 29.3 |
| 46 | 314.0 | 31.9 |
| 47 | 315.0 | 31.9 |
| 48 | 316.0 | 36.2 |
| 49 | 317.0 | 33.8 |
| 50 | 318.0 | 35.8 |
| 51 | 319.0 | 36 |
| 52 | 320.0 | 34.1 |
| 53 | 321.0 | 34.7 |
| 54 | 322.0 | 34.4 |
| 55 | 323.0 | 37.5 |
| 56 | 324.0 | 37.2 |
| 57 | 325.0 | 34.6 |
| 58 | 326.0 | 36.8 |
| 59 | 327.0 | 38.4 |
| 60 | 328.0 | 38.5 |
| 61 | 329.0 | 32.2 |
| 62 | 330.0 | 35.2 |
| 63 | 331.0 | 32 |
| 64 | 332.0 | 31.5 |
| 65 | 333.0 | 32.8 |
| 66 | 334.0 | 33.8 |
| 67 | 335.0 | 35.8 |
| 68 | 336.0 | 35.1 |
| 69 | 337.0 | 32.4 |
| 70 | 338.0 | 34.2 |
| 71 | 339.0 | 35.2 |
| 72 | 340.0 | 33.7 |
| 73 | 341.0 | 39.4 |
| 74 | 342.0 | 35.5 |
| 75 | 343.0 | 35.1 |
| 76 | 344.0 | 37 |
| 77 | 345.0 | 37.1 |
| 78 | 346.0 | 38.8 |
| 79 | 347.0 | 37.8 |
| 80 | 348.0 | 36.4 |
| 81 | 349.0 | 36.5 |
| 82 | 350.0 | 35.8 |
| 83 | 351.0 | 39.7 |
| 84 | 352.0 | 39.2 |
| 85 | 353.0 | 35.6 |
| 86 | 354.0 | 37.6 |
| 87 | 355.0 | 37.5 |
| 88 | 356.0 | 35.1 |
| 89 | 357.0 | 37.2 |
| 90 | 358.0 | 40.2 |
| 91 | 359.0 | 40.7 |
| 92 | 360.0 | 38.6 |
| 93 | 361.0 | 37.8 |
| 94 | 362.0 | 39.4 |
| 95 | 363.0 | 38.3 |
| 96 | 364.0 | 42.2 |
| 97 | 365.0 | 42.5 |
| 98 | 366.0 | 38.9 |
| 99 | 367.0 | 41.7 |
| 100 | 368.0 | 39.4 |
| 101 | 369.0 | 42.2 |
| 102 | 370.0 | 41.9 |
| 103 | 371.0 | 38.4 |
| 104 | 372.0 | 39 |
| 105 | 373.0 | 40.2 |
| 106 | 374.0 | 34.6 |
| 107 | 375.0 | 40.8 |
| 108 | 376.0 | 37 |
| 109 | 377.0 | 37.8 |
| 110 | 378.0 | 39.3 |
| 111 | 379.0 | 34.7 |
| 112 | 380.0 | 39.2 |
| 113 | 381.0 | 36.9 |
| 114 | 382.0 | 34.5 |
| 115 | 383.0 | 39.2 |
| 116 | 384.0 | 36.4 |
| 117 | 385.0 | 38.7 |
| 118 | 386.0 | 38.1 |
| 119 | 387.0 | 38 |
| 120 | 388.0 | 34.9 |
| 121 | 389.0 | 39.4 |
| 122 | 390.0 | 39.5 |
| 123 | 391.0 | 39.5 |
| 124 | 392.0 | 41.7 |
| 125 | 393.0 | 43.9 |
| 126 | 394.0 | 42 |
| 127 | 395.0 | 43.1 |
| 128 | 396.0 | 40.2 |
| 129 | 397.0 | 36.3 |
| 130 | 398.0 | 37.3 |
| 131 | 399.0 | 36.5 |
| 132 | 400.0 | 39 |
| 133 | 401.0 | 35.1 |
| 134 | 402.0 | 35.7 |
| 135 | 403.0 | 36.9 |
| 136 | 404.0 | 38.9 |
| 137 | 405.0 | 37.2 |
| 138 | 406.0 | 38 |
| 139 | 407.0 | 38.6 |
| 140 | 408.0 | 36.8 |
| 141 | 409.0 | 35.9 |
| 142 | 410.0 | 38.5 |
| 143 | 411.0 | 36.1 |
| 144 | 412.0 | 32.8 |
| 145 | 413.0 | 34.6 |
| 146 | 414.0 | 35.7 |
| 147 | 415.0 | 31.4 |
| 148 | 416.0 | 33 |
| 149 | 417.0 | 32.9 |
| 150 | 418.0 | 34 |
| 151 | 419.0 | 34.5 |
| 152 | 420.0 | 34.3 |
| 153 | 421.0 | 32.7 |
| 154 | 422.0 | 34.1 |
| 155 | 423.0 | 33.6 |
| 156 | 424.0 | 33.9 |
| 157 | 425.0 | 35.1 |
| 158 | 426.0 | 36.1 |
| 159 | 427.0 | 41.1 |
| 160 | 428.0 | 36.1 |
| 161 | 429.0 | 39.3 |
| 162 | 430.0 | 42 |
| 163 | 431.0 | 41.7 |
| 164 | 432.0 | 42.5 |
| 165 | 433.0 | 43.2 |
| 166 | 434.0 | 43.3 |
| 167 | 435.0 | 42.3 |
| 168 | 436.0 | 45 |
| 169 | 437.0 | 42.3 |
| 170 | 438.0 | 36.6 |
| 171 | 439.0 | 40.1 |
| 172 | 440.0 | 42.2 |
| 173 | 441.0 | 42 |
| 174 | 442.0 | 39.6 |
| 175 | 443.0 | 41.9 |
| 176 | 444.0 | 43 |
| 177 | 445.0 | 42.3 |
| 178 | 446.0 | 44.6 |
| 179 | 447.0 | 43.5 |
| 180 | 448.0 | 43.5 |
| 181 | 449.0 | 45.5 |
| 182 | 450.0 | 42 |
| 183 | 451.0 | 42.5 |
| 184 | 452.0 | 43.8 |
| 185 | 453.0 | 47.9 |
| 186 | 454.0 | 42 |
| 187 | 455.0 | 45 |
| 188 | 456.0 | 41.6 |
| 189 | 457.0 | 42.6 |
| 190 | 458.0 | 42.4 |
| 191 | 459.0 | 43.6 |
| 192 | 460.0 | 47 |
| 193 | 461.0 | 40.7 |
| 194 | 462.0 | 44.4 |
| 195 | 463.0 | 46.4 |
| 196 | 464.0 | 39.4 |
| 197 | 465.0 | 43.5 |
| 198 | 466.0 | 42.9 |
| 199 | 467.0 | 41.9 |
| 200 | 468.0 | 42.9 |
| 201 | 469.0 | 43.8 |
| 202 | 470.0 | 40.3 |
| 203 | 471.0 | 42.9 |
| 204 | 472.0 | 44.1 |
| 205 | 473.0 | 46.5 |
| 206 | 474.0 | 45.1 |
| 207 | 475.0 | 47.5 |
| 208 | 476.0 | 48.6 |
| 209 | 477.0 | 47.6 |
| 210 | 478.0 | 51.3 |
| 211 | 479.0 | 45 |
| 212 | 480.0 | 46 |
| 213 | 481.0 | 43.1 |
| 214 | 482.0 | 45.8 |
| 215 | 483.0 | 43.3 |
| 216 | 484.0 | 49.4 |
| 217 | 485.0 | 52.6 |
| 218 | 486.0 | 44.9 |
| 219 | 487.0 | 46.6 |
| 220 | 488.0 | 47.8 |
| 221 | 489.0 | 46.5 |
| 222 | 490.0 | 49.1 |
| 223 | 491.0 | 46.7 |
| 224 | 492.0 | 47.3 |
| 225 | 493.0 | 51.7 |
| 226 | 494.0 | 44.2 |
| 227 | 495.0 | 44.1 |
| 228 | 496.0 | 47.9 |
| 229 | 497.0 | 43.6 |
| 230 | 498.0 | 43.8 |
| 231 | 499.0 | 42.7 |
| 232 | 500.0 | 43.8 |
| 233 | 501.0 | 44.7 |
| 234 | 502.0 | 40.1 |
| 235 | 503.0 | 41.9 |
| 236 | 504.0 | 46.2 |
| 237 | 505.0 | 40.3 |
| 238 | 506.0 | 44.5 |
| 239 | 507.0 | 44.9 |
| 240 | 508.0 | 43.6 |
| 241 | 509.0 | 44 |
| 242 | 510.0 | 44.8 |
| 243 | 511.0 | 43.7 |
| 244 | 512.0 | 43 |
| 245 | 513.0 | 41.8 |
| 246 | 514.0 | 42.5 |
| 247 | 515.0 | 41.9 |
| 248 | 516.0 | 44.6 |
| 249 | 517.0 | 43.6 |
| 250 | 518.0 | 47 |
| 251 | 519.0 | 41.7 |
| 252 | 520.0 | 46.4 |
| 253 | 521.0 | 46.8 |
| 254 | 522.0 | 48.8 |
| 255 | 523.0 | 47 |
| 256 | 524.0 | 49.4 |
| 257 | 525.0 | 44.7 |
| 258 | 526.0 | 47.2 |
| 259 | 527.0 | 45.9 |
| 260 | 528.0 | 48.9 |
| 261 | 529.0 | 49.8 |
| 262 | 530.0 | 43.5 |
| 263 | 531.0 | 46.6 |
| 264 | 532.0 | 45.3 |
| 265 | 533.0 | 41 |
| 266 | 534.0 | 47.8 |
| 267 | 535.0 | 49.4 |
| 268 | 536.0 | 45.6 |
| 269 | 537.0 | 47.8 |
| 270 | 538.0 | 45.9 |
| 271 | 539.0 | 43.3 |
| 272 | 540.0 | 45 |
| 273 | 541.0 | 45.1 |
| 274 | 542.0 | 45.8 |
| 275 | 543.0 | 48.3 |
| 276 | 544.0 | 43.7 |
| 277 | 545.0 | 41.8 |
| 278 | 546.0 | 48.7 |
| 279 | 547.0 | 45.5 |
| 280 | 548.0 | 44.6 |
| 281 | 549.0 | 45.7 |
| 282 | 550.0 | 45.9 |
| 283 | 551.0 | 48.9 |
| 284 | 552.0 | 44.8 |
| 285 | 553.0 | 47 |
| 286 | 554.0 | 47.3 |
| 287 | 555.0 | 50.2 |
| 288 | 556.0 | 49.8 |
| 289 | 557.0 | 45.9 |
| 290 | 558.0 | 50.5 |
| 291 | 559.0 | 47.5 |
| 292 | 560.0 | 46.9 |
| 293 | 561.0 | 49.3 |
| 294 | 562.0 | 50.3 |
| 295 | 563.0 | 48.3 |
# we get 525.0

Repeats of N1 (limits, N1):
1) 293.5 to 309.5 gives 297.0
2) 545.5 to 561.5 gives 546.0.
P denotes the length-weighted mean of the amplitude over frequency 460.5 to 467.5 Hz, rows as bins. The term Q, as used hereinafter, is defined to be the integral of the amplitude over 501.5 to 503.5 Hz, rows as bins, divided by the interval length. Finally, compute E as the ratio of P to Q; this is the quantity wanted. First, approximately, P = 43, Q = 41.0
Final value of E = 1.04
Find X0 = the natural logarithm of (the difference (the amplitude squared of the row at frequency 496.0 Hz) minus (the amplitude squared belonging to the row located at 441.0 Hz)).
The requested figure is 6.3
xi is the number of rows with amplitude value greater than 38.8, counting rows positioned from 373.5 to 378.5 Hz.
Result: 2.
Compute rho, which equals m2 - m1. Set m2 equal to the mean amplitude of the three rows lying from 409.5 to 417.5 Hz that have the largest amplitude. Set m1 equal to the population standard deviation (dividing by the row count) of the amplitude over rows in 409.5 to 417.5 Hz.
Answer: 35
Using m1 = 2.16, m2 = 37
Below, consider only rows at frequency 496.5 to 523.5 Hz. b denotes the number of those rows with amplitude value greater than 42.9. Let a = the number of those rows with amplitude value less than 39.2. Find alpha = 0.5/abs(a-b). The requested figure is 0.03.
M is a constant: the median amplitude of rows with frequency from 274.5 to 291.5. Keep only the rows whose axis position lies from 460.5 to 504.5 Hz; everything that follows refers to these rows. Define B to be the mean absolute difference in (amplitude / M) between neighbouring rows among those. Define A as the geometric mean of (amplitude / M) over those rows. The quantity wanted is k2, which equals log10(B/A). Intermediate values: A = 1.17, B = 0.070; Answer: -1.22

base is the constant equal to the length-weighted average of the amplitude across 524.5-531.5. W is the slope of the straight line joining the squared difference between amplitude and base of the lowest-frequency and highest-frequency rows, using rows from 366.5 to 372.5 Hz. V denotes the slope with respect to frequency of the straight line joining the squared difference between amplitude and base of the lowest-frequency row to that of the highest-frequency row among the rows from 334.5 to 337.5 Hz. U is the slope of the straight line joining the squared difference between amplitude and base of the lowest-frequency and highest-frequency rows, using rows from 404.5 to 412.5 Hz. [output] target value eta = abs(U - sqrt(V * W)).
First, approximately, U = 15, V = 43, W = 7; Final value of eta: 2.4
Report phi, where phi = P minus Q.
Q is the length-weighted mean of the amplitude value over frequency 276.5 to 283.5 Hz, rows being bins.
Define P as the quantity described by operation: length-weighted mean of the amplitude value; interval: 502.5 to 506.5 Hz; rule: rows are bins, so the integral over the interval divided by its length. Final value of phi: 5.6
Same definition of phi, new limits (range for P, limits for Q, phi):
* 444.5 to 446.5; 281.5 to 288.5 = 4.0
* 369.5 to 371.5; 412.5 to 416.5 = 6.5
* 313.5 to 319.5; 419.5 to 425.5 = 0.3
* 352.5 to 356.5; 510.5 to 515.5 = -6.1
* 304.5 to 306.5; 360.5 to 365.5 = -4.9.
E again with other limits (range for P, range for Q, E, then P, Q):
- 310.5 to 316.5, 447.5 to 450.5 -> 0.76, 33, 43.7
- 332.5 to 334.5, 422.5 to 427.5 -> 0.93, 33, 36.0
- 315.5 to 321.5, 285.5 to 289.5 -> 0.89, 35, 39.3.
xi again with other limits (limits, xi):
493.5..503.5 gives 10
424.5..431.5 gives 4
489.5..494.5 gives 5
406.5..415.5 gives 0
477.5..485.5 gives 8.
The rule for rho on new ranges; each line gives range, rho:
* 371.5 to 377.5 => 38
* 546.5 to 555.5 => 47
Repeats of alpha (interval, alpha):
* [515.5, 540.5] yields 0.02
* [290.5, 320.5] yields 0.02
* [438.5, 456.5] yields 0.06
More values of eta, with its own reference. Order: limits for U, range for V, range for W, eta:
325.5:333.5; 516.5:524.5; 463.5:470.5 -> 12.8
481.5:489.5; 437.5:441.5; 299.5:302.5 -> 33.8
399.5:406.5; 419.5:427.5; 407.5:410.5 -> 13.6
